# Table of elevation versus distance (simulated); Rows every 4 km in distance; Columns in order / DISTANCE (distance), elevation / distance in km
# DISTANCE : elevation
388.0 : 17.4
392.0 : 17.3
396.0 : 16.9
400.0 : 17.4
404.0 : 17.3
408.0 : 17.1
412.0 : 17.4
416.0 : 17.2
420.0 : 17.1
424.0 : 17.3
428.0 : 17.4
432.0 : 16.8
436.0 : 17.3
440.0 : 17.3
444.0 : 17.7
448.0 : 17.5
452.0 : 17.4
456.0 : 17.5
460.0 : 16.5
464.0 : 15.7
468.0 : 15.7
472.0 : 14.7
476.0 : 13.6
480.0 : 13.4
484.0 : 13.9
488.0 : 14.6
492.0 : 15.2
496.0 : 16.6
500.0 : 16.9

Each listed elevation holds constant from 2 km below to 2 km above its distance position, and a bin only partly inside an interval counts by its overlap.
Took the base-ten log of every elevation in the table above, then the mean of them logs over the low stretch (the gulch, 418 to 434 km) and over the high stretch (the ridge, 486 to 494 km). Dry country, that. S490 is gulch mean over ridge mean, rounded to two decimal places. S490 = 1.05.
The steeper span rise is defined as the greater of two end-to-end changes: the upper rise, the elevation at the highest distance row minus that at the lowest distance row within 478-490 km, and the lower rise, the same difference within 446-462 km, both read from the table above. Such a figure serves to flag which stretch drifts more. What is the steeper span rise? 1.2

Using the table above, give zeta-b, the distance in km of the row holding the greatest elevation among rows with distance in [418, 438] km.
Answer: 428.0 km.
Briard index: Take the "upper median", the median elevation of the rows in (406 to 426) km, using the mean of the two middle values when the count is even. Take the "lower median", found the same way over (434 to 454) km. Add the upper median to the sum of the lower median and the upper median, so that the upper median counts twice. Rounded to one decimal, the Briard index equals 51.8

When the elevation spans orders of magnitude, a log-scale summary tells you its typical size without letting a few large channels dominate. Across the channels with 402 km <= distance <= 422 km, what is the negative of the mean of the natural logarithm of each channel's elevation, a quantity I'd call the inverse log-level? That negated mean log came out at -2.85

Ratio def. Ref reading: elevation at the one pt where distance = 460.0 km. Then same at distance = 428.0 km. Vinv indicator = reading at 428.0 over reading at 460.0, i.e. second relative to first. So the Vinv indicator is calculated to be 1.05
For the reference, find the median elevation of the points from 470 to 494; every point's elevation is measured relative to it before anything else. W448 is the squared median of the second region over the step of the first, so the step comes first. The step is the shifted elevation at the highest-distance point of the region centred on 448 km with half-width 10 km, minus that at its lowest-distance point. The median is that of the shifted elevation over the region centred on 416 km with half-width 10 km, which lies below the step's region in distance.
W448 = 44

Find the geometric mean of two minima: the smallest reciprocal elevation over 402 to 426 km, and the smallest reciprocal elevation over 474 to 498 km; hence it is 0.0588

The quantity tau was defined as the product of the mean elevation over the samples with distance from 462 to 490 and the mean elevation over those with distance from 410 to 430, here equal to 251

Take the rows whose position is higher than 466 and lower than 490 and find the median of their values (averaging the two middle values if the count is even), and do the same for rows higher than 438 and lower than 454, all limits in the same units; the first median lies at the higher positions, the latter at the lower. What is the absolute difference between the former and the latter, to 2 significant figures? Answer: 3.2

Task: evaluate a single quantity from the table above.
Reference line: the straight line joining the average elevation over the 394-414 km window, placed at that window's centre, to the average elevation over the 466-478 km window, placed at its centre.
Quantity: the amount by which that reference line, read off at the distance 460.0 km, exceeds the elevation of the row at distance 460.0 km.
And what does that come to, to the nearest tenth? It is -1.4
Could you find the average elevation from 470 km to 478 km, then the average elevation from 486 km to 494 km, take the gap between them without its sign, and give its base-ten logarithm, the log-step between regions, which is -0.1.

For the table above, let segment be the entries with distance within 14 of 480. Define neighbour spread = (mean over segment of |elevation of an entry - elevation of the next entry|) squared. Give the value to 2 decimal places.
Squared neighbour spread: 0.47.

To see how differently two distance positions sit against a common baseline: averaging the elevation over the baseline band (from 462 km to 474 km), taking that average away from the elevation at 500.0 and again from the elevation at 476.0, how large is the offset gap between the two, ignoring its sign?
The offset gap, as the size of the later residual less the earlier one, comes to 3.3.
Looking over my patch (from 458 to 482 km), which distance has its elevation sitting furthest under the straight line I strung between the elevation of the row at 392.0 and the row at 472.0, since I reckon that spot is 480.0 km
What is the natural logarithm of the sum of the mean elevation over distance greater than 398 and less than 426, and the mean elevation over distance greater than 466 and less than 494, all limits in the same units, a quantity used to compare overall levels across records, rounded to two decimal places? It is 3.46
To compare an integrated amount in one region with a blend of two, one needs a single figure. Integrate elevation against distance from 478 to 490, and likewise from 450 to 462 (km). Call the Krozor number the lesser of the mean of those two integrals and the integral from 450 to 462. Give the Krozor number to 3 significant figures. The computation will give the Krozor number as 187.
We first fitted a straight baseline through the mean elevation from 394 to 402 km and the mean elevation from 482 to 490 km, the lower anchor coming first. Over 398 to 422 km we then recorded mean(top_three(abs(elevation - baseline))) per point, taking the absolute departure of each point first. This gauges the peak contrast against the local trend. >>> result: 0.68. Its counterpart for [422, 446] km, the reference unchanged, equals 1.67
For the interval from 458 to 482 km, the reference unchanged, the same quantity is 1.14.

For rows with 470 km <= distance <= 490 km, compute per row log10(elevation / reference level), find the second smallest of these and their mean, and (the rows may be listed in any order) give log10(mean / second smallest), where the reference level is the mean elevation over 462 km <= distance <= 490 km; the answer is -0.283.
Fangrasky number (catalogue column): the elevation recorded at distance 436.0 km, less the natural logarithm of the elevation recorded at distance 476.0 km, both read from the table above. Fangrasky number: 14.7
